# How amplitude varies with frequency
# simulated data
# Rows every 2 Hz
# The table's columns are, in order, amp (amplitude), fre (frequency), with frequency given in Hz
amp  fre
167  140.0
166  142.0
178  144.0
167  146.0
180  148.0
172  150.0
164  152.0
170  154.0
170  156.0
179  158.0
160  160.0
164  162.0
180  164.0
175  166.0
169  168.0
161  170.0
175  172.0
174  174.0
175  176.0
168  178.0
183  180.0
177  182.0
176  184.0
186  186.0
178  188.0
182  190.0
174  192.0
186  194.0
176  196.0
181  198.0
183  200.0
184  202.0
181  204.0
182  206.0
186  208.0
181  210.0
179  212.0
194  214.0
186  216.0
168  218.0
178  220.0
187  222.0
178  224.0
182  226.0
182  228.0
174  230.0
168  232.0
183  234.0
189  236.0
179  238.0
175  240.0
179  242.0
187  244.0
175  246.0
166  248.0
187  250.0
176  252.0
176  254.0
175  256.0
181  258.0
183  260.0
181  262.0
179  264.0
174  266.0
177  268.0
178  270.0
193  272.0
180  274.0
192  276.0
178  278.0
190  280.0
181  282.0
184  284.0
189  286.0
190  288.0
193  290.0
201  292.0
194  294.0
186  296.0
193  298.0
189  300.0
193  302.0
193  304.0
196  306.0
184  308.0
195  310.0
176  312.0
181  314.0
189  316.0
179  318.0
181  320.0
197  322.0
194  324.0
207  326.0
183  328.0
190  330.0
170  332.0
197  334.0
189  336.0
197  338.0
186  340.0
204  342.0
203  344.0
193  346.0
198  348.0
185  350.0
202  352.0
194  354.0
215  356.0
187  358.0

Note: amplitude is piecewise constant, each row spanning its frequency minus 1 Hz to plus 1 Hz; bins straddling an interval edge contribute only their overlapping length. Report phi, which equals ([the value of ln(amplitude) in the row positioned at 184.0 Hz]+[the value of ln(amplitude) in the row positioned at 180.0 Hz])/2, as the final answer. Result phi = 5.190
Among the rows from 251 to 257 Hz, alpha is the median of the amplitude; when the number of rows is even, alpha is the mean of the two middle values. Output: 176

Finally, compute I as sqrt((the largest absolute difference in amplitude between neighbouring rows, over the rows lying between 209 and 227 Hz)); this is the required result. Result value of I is 4.2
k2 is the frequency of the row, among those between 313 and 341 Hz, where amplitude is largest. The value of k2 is 326.0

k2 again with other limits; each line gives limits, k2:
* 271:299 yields 292.0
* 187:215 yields 214.0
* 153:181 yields 180.0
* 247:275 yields 272.0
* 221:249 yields 236.0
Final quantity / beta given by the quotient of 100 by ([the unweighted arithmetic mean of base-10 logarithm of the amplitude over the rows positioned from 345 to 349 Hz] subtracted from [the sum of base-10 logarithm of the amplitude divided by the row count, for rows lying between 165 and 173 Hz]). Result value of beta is -1642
